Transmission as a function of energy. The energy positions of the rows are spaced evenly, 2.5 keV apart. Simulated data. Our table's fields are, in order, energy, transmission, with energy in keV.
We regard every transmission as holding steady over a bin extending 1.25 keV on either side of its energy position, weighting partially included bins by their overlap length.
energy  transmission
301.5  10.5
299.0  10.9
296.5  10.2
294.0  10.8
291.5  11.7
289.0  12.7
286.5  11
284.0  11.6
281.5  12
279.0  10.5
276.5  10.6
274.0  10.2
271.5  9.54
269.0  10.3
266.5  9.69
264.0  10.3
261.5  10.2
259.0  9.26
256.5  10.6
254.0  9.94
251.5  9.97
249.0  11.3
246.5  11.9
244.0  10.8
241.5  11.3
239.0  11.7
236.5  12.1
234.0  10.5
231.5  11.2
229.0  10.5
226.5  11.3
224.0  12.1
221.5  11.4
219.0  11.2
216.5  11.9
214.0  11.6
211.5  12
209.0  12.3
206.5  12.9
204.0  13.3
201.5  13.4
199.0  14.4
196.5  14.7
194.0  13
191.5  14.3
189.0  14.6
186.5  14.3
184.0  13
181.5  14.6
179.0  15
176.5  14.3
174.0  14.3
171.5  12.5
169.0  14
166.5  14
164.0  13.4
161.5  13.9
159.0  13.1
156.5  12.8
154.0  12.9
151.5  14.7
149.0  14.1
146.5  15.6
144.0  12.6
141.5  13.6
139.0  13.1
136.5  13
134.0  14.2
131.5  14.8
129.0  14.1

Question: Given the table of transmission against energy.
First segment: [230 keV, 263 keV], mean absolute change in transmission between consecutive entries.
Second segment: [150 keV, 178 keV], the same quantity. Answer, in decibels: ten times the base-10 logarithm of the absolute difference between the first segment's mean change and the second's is -12.2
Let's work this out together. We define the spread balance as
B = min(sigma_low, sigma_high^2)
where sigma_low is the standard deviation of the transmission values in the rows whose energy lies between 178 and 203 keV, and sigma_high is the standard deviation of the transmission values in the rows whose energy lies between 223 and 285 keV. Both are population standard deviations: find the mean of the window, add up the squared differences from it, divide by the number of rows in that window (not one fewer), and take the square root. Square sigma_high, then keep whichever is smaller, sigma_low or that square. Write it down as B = 0.66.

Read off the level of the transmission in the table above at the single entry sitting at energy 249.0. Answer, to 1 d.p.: 11.3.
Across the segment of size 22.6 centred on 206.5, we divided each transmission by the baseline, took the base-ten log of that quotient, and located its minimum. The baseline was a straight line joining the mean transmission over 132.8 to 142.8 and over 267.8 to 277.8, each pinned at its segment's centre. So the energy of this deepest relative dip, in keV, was 214.0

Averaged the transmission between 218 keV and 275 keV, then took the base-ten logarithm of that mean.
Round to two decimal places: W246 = 1.03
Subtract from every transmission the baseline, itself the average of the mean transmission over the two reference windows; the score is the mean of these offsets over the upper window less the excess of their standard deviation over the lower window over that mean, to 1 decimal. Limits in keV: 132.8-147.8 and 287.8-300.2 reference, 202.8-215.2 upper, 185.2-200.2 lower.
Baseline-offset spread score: -0.7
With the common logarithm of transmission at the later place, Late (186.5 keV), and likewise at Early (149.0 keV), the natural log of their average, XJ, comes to 0.14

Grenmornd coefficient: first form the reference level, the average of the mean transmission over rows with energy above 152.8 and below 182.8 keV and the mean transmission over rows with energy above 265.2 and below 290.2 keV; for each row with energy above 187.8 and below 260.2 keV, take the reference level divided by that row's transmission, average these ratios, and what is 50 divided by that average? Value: 47.9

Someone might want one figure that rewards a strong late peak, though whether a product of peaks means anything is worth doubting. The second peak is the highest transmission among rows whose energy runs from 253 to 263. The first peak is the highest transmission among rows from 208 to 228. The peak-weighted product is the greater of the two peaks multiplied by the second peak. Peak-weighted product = 130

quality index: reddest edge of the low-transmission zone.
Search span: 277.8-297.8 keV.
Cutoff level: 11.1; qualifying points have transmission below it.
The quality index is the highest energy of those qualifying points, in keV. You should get 296.5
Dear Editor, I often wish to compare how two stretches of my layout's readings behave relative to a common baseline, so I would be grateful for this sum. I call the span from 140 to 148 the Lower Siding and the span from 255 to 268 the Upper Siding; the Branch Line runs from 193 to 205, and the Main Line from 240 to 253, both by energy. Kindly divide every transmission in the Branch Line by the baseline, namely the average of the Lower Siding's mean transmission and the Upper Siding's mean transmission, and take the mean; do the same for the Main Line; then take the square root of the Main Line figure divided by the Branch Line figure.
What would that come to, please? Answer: 0.90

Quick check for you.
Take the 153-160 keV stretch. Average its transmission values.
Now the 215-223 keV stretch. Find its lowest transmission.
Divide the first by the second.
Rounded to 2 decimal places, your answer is 1.15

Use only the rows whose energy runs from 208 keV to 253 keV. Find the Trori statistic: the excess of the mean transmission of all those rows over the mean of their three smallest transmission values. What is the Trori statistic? 1.1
